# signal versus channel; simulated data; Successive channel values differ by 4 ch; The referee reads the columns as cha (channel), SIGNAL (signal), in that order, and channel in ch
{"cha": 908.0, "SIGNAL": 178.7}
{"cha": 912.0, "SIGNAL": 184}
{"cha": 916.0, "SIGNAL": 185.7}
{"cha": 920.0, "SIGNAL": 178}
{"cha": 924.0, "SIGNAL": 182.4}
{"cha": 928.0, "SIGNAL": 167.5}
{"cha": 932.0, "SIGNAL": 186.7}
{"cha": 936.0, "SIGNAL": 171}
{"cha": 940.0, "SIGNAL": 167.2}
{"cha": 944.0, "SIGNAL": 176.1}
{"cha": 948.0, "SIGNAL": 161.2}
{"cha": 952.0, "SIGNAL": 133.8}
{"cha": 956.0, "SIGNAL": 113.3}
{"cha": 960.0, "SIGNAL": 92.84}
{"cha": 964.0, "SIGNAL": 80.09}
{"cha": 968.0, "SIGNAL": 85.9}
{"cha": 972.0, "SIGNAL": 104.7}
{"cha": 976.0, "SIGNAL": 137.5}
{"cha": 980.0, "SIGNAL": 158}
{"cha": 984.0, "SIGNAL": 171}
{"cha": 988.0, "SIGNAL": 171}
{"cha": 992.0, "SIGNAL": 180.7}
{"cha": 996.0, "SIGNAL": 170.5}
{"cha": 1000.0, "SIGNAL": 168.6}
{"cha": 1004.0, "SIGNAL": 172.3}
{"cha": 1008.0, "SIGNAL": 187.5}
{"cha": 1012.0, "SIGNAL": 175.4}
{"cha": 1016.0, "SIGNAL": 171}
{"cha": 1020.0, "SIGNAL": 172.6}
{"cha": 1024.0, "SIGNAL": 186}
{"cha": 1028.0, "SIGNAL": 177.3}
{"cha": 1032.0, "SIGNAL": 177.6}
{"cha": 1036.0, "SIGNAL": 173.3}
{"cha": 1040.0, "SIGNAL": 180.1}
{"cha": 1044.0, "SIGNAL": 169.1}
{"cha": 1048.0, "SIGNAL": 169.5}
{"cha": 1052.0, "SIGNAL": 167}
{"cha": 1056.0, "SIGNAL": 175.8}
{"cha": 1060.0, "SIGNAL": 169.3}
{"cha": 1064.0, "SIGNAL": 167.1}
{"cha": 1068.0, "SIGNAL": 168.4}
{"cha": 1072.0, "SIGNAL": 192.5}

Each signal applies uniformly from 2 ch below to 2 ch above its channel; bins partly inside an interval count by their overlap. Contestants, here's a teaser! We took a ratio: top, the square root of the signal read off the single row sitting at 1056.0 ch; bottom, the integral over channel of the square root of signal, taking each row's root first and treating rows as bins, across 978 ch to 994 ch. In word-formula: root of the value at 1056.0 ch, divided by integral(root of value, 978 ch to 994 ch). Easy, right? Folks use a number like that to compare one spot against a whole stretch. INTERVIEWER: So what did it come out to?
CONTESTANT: 0.0635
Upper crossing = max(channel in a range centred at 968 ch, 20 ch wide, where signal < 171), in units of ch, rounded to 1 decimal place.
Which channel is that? 976.0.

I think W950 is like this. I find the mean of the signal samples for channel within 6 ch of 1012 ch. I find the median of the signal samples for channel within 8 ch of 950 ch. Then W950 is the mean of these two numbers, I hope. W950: 163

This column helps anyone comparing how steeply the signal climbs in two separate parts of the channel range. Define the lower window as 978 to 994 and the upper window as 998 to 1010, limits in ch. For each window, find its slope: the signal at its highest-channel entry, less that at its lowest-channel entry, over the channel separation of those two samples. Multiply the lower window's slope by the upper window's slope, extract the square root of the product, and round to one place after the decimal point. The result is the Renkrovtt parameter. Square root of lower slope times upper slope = 2.1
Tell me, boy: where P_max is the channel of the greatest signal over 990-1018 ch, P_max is 1008.0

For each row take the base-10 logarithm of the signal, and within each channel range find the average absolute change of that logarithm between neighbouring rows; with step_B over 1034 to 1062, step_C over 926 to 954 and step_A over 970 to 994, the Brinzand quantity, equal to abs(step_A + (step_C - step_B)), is 0.0718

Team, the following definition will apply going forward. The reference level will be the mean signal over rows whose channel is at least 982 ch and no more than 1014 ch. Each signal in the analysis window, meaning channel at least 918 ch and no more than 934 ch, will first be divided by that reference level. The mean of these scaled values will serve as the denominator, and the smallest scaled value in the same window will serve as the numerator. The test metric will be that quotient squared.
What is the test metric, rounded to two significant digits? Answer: 0.88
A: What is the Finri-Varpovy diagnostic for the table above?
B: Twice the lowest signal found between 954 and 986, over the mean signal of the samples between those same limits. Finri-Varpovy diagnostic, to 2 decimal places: 1.36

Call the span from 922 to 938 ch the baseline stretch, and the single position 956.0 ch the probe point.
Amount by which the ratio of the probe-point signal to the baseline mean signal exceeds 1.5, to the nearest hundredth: -0.86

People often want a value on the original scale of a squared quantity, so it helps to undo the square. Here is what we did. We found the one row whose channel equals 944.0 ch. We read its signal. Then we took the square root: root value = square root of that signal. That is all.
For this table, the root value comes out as 13.3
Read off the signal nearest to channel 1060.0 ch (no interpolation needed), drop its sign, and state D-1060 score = 169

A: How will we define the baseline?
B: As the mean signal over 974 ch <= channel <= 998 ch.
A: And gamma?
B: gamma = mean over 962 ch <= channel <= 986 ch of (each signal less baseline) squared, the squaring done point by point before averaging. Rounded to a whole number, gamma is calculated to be 2972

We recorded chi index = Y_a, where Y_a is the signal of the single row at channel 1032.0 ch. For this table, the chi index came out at 177.6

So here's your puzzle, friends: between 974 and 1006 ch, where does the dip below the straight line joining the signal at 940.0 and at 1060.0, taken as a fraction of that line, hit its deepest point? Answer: 976.0 ch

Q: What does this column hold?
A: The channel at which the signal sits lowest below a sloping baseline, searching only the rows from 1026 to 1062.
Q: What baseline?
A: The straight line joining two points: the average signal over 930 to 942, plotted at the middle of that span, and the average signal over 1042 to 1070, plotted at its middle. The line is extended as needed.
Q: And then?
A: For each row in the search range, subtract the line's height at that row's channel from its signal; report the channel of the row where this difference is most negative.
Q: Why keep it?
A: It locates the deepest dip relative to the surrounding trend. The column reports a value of 1052.0 ch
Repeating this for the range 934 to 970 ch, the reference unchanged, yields 964.0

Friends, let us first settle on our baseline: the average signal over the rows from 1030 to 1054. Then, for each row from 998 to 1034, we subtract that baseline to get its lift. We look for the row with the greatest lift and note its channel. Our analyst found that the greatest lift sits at 1008.0 ch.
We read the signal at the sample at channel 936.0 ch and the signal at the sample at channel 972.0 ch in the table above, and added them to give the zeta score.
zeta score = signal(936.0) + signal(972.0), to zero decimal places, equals 276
